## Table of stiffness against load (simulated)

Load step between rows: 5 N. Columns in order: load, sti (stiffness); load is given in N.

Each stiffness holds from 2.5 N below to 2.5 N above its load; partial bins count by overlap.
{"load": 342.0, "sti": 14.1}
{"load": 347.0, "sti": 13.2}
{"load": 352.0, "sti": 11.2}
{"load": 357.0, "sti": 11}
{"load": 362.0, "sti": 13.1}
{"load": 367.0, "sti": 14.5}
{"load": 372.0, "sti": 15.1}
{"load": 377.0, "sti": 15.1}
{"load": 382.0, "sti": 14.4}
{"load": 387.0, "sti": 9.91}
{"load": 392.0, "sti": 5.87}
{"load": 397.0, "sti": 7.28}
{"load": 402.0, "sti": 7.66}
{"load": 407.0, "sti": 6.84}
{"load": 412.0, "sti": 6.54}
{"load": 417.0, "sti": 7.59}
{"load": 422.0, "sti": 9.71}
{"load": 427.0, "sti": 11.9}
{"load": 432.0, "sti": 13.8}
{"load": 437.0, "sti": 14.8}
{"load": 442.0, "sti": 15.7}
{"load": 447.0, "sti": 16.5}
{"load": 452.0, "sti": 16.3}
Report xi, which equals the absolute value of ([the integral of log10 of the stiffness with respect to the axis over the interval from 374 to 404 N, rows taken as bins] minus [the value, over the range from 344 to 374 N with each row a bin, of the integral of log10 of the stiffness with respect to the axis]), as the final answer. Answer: 3.9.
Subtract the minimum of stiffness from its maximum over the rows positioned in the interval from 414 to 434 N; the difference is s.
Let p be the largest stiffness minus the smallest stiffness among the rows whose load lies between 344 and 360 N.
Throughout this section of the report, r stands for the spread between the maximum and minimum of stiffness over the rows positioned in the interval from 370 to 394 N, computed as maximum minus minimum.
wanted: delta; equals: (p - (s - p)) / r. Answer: -0.20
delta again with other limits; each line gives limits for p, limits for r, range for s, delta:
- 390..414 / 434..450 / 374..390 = -0.95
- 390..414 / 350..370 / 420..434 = -0.15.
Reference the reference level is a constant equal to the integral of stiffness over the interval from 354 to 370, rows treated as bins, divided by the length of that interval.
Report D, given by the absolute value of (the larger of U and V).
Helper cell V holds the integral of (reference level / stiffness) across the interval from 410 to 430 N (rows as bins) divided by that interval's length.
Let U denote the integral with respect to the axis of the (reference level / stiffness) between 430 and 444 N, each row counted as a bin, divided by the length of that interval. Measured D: 1.49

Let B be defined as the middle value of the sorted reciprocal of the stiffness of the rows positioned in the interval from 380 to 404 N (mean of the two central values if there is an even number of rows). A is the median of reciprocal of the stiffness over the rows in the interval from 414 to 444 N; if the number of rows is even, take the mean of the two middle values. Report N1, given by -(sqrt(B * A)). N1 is -0.101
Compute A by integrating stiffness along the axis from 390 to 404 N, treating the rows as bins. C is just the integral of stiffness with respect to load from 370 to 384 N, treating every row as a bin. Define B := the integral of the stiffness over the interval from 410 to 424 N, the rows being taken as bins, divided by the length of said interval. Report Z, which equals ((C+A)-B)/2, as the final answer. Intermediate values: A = 97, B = 7.9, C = 208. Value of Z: 149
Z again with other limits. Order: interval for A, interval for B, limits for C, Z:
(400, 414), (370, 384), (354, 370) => 145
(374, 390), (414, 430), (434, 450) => 224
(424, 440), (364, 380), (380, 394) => 171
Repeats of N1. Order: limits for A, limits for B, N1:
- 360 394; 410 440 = -0.081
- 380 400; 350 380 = -0.093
